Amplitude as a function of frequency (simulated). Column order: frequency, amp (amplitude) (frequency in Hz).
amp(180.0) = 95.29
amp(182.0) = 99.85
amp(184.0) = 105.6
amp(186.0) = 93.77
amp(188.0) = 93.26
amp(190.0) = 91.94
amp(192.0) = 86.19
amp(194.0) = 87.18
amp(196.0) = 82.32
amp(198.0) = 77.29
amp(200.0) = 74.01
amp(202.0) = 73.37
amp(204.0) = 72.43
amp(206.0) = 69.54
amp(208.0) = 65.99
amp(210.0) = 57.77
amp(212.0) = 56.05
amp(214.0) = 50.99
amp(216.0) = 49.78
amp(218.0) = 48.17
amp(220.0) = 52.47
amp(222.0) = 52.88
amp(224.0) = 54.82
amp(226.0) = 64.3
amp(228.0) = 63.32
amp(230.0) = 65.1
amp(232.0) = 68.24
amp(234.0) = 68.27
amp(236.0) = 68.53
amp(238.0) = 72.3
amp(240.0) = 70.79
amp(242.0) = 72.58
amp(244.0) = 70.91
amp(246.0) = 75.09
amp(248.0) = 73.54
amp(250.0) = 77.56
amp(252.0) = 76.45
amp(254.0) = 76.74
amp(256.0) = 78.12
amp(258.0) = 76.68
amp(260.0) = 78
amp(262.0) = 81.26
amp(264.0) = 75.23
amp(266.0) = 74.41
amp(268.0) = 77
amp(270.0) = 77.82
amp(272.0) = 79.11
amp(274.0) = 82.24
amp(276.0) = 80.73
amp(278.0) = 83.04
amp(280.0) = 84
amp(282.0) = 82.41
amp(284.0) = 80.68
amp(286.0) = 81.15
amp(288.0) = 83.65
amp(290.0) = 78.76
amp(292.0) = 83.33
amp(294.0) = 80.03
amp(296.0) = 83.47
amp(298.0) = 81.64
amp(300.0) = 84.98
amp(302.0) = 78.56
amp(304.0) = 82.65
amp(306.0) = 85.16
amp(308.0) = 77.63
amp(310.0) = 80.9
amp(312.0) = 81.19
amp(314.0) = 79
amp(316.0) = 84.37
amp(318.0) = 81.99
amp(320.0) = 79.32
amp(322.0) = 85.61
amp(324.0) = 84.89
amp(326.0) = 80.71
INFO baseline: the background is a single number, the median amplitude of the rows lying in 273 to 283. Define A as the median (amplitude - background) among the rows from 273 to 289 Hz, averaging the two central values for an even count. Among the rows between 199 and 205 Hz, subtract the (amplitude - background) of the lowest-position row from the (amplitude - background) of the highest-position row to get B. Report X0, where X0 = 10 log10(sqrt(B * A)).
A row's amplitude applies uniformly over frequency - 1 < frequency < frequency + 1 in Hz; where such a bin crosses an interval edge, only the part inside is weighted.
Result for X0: -4.4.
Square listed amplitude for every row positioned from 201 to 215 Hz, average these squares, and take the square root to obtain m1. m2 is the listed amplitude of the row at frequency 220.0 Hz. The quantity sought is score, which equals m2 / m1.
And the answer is 0.82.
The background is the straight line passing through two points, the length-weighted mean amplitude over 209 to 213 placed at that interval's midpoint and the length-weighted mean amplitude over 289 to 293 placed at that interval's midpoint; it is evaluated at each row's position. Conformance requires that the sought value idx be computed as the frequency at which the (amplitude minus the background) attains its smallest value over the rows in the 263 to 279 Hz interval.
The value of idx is 266.0 Hz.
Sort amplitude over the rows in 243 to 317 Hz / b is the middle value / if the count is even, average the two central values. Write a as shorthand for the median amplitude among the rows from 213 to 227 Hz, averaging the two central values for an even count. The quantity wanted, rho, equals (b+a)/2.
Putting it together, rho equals 66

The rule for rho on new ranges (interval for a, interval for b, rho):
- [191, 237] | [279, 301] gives 74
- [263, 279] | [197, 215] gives 74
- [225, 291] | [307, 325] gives 79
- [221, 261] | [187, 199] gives 79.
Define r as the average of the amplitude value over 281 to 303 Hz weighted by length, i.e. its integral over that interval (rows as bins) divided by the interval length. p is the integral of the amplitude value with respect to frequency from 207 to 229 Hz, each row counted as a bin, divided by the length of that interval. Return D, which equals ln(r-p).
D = 3.2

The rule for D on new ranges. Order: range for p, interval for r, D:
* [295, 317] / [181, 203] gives 1.8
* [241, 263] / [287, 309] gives 1.7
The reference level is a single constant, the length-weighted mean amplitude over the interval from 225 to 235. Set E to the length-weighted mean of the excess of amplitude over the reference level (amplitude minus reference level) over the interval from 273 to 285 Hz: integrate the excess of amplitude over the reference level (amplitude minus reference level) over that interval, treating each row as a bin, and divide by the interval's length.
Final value 16.3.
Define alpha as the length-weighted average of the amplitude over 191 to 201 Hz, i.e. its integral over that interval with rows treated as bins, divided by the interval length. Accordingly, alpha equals 81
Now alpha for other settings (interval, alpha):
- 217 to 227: 55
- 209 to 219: 53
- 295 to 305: 82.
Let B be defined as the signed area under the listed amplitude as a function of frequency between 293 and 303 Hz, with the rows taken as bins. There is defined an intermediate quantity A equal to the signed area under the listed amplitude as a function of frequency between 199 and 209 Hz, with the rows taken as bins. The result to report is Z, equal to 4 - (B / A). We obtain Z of 2.85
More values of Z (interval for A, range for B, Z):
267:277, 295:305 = 2.96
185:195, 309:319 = 3.10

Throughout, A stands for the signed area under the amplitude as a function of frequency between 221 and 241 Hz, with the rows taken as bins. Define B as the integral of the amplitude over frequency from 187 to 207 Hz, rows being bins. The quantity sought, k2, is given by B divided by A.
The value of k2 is 1.25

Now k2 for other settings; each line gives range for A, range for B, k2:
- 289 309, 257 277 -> 0.96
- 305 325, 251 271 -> 0.94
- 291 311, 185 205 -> 1.02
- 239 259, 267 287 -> 1.08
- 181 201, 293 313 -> 0.92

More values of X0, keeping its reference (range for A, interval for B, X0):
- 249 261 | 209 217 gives 8.1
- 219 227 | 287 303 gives 10.8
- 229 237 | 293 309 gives 7.7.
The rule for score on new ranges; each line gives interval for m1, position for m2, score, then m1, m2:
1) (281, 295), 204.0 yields 0.89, 81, 72.43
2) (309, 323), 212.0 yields 0.69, 82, 56.05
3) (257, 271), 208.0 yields 0.85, 77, 65.99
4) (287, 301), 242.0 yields 0.88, 82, 72.58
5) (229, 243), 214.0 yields 0.73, 69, 50.99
